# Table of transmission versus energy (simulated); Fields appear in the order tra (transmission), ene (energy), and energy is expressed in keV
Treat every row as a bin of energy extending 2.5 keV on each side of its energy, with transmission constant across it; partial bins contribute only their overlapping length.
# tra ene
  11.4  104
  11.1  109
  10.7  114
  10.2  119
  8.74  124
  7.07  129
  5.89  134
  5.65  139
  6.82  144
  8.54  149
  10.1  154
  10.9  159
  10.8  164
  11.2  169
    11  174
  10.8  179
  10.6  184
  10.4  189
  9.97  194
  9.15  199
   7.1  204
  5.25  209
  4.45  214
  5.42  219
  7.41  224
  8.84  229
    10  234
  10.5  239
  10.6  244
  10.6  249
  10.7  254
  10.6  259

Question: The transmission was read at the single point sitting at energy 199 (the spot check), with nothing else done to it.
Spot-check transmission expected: 9.15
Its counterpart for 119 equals 10.2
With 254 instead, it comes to 10.7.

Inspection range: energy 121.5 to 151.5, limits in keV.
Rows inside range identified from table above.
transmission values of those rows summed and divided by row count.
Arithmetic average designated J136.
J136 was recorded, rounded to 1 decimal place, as 7.1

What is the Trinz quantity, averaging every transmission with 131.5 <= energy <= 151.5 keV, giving 6.7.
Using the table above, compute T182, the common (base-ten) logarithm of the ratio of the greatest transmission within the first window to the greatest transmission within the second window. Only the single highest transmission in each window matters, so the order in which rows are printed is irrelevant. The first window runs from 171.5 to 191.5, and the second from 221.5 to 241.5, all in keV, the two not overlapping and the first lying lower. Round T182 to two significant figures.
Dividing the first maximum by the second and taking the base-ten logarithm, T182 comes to 0.020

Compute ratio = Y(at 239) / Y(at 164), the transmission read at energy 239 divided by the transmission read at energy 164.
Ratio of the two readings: 1.0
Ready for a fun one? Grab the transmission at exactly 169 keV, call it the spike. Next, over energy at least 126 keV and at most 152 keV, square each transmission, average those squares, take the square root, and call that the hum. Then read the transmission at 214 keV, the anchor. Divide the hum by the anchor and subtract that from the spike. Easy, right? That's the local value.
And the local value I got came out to 9.7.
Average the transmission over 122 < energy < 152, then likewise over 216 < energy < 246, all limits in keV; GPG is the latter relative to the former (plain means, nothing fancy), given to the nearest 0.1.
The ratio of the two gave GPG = 1.2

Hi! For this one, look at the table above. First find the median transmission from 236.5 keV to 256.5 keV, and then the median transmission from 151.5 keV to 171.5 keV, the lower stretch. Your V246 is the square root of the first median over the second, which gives 0.99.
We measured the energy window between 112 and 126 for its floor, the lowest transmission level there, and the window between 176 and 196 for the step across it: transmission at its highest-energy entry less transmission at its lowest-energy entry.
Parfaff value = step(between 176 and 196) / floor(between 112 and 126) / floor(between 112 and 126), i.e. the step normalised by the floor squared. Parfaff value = -0.01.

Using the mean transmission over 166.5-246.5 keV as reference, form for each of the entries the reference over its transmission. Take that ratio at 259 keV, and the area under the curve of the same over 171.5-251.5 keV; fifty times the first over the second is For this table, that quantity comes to 0.48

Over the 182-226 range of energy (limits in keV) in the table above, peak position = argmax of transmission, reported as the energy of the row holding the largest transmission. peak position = 184 keV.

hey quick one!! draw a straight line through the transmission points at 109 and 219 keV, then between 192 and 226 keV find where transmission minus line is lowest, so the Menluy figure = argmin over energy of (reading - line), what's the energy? 214 keV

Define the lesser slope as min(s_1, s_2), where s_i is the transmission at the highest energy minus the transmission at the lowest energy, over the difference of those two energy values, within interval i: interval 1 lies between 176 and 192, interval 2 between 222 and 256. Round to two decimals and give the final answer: -0.04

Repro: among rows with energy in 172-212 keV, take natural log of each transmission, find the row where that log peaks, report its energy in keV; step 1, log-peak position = 174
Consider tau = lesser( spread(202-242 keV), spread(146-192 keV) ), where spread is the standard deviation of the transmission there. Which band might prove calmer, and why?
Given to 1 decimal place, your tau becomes 0.8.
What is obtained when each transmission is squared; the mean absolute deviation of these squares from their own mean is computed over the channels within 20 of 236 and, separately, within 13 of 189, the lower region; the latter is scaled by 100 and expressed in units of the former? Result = 38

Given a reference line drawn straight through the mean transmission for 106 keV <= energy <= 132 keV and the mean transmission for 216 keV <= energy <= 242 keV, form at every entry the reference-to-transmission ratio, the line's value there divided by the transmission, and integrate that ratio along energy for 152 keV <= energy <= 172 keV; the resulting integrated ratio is 17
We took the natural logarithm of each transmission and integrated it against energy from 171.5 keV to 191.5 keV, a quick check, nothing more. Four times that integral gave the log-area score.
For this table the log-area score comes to 190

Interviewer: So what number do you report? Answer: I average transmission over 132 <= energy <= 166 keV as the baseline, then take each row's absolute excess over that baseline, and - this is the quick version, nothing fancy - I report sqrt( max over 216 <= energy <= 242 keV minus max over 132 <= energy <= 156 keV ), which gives 0.48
